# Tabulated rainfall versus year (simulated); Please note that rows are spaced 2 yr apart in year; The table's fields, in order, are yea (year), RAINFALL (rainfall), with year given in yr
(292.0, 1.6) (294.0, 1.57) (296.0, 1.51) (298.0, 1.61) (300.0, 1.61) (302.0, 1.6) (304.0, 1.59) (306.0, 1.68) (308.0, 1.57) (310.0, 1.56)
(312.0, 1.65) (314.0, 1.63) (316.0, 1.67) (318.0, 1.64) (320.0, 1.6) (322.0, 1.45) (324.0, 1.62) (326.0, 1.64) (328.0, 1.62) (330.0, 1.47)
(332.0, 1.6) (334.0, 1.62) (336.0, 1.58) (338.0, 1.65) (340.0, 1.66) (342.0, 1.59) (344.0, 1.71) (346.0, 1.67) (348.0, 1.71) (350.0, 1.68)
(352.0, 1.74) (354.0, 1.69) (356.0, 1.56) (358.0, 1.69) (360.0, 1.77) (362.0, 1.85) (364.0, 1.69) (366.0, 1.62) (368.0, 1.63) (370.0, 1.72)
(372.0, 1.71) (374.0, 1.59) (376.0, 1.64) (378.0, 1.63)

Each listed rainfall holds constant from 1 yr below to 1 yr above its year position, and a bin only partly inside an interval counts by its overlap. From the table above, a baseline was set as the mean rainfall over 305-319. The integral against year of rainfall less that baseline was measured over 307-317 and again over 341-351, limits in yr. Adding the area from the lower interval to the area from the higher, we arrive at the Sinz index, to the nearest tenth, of 0.3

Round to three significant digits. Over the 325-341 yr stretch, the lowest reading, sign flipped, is -1.47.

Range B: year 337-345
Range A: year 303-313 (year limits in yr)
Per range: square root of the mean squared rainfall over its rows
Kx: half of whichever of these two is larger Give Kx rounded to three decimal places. 0.827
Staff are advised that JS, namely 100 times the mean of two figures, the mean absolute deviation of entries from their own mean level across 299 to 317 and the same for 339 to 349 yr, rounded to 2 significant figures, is 3.5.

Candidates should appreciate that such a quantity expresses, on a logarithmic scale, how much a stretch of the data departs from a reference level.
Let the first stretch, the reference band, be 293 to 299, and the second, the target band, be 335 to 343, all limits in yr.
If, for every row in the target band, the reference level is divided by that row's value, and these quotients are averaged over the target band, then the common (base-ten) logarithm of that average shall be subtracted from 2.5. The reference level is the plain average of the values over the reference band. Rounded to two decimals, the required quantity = 2.52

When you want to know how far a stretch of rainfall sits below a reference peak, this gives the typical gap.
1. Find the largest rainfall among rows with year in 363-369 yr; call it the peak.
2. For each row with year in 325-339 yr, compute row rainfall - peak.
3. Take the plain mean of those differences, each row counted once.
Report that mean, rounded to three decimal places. -0.093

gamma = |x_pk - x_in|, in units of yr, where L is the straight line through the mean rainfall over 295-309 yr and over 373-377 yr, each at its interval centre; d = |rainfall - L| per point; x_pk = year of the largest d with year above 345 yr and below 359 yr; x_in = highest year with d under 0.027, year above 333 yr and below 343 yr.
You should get 10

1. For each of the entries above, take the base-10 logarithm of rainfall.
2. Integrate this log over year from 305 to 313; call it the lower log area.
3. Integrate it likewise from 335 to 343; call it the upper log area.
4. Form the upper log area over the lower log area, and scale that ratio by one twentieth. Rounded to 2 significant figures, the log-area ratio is 0.050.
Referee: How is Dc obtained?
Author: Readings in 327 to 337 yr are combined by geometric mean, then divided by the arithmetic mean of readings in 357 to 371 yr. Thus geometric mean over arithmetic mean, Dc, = 0.92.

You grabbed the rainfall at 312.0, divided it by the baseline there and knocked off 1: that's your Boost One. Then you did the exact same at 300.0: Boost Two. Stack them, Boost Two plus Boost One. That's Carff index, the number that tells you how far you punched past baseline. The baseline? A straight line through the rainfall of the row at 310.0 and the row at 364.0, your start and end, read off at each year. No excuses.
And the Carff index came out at 0.10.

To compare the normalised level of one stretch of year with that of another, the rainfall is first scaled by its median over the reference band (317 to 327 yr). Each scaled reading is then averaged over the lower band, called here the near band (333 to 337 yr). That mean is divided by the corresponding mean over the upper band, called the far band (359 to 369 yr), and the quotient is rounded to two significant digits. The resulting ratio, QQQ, 0.93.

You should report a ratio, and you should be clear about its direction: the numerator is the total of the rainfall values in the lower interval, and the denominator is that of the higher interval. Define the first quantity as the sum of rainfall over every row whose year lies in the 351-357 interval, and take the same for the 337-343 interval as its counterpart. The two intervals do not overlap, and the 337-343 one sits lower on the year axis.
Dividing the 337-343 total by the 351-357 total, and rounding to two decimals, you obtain 0.98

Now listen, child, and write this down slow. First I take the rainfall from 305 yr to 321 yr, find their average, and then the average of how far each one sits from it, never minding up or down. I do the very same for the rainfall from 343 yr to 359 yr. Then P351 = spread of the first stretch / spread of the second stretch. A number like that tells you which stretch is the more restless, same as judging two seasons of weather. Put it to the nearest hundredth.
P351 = 1.08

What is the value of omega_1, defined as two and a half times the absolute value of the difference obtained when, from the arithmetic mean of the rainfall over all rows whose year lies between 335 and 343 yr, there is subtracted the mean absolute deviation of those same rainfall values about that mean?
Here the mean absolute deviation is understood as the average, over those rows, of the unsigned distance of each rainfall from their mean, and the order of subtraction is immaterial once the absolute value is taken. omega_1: 3.96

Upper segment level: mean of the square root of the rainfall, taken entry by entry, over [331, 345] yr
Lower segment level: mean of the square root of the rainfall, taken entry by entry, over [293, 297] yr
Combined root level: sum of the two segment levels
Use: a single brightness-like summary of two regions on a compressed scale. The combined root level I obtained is 2.52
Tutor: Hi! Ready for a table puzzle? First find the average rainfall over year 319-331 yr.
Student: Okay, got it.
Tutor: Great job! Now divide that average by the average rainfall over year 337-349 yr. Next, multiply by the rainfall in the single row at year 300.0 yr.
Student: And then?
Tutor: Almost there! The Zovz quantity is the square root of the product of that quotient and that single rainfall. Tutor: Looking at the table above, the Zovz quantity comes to 1.23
